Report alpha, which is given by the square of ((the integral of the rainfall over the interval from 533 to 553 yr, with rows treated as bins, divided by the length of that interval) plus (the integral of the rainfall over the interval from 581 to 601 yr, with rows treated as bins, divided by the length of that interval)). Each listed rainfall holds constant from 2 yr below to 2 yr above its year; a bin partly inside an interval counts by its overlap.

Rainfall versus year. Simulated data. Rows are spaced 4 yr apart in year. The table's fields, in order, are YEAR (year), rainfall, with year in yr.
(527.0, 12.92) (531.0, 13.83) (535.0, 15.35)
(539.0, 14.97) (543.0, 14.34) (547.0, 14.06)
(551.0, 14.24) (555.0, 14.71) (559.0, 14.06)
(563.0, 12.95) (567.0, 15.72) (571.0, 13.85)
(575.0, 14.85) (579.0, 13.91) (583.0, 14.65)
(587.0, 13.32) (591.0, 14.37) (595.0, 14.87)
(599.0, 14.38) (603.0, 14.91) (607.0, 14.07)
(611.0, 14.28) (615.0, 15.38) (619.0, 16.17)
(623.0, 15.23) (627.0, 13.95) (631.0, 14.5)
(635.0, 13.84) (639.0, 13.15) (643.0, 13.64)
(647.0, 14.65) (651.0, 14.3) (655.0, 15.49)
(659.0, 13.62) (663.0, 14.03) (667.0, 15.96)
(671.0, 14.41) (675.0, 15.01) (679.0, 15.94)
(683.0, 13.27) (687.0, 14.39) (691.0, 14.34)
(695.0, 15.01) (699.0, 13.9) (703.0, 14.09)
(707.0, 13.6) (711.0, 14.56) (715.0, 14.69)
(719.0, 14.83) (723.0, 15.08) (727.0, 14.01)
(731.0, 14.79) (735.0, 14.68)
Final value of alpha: 836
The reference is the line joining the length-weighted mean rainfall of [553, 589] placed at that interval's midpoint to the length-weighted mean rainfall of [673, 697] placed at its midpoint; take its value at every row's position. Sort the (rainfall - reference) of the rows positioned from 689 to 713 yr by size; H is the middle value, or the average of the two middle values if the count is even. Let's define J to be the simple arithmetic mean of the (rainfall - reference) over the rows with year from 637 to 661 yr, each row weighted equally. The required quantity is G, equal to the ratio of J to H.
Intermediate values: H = -0.5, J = -0.38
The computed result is 0.8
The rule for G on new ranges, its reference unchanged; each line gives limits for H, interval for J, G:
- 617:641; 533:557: -2.2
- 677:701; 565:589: -0.4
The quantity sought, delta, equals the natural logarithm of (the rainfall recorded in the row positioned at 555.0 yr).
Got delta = 2.69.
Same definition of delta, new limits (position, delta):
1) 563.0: 2.56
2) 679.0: 2.77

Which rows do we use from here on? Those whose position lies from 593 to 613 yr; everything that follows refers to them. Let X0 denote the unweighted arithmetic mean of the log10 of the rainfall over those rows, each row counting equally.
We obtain 1.16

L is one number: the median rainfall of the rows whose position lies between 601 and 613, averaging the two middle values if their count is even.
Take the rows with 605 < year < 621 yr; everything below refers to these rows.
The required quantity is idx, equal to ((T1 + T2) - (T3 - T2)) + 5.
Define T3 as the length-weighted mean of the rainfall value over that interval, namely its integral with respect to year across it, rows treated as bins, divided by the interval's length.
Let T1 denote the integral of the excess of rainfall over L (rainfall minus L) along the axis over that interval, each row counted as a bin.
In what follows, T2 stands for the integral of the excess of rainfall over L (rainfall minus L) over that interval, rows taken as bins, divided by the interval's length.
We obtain 2.5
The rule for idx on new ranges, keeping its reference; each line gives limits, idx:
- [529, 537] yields -6.5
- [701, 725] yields -4.4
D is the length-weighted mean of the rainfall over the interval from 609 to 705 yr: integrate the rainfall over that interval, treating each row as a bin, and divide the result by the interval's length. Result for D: 14.5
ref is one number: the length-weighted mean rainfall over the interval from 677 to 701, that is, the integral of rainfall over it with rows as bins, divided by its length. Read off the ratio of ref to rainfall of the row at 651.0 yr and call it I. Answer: 1.01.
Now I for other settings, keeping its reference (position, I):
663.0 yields 1.03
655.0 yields 0.93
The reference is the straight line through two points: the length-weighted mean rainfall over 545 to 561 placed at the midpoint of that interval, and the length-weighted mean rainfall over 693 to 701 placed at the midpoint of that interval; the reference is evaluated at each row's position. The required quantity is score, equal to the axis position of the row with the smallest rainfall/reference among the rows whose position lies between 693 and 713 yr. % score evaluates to 707.0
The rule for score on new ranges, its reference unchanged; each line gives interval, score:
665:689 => 683.0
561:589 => 563.0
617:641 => 639.0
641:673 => 659.0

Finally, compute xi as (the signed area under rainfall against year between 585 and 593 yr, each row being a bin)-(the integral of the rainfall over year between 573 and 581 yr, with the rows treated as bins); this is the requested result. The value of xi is -4.3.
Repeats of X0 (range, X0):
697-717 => 1.15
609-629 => 1.18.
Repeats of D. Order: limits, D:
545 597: 14.3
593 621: 14.9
